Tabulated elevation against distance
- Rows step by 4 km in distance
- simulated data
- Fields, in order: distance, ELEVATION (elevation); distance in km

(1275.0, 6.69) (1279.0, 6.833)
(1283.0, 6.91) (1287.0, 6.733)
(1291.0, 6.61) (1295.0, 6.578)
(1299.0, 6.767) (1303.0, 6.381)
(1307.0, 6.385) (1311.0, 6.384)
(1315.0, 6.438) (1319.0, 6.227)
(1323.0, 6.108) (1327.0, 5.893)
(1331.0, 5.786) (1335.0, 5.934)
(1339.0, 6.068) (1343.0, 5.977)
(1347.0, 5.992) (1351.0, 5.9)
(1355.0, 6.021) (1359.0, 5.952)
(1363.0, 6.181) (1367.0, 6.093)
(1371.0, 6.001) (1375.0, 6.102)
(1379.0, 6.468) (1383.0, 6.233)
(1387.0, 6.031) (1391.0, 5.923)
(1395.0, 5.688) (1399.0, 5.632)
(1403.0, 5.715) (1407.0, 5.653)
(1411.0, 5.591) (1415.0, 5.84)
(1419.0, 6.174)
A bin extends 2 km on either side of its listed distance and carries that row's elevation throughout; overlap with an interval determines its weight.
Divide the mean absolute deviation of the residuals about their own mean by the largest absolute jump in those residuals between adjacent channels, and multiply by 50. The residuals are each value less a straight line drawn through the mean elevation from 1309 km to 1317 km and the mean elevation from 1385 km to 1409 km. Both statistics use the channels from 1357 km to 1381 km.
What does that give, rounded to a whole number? 18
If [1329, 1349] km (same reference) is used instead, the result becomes 31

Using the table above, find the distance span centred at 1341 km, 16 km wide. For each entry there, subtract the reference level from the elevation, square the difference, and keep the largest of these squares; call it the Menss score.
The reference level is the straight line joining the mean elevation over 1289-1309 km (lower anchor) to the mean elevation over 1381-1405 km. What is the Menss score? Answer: 0.12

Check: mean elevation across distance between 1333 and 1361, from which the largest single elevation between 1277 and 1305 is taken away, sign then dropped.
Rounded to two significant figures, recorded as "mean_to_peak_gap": 0.93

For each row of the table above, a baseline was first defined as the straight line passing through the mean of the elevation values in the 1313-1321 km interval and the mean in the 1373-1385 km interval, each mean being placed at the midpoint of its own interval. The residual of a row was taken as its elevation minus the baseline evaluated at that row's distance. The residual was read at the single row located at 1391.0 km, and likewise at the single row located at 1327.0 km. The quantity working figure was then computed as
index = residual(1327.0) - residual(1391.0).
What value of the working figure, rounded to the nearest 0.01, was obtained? -0.10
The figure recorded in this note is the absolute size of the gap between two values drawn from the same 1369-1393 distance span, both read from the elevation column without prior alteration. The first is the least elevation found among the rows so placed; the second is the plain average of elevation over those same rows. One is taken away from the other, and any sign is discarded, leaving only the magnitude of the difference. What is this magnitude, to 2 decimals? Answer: 0.20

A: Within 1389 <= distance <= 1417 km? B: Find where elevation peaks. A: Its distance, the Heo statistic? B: 1391.0 km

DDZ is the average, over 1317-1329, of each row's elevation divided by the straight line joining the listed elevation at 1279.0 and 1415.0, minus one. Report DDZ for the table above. -0.07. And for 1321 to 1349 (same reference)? -0.07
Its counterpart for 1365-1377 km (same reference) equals -0.02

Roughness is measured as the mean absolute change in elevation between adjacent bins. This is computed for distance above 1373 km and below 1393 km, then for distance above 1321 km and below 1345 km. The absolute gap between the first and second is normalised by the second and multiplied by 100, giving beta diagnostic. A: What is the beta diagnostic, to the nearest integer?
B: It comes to 64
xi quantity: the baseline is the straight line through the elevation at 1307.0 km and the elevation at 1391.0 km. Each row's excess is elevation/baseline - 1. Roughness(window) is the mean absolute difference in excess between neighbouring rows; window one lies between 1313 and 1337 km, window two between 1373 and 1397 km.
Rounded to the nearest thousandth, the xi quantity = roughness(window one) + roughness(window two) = 0.060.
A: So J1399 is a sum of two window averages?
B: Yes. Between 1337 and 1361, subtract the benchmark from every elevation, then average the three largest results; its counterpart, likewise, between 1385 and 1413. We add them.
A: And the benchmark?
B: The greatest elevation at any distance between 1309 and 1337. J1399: -1.0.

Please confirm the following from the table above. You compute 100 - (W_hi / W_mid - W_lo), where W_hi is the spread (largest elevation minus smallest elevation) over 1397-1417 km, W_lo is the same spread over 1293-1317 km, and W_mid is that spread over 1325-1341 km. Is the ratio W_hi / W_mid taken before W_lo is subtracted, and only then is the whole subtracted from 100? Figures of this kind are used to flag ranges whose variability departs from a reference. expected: 99.5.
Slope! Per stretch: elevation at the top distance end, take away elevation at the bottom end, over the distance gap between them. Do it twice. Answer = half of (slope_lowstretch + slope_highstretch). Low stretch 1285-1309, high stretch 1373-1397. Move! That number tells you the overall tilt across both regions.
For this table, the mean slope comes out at -0.019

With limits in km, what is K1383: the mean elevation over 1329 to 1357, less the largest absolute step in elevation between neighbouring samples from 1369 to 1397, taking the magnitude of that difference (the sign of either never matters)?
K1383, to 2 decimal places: 5.59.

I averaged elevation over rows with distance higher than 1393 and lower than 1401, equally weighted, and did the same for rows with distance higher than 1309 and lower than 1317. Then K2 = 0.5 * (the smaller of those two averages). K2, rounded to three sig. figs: 2.83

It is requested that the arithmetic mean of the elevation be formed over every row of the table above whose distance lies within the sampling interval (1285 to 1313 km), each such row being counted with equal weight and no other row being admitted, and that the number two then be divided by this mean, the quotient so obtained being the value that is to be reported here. 0.305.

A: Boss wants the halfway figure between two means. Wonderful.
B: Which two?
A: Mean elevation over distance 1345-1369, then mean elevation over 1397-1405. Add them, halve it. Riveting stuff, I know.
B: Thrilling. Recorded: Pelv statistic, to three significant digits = 5.85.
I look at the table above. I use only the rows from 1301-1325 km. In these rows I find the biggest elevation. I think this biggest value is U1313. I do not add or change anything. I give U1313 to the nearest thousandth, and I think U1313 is 6.438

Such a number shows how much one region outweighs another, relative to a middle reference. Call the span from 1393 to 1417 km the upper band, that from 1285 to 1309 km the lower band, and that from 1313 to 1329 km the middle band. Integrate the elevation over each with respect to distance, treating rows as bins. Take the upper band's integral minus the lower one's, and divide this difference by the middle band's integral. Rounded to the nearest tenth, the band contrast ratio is -0.2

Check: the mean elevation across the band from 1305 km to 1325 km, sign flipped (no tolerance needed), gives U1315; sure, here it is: -6.3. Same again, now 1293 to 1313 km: -6.5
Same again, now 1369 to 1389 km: -6.2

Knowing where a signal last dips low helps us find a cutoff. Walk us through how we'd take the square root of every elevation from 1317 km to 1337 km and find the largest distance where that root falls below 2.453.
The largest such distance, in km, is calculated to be 1335.0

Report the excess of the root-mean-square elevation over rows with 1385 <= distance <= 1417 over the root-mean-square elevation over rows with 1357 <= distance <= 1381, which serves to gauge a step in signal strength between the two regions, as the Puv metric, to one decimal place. -0.4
